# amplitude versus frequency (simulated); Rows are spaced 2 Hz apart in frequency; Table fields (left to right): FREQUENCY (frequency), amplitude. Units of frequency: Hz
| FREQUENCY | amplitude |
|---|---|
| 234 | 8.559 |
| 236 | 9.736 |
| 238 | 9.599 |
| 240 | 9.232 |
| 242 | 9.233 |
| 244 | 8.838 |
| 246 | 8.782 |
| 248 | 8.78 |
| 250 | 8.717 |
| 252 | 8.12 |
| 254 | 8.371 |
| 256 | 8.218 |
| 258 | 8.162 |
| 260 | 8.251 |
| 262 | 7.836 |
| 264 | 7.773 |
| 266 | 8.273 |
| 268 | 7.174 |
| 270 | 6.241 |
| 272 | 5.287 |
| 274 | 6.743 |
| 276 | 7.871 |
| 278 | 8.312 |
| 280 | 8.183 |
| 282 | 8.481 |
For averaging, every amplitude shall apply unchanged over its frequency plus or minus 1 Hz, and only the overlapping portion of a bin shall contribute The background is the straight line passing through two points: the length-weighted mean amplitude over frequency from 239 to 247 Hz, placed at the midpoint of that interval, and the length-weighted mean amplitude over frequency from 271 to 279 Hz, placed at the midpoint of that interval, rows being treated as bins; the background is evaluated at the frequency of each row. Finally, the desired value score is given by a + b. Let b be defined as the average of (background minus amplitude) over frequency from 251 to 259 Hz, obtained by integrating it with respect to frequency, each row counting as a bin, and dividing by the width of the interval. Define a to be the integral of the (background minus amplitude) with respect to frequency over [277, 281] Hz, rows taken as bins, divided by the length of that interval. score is -1.4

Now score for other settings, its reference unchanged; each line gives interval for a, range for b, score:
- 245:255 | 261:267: -0.2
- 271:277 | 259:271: 0.6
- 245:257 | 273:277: -0.2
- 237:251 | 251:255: 0.1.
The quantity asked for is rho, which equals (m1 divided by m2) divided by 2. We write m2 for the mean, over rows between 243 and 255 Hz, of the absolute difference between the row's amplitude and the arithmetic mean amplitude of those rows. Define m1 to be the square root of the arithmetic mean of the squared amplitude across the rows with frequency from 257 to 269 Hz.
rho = 17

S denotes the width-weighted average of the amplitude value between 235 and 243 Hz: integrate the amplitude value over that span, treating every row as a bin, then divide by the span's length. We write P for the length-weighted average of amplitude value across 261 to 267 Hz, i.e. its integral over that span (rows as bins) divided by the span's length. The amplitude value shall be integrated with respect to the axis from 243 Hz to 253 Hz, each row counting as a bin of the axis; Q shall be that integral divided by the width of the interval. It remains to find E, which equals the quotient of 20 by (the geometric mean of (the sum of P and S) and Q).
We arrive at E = 1.63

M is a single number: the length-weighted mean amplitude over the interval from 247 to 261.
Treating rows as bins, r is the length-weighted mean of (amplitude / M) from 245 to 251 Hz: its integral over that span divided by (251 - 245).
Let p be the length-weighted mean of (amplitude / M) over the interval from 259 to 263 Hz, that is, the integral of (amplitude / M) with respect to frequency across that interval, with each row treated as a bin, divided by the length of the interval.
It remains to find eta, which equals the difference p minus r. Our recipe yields -0.1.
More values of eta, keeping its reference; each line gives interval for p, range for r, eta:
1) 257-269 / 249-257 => -0.1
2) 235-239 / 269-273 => 0.5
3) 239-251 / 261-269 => 0.1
